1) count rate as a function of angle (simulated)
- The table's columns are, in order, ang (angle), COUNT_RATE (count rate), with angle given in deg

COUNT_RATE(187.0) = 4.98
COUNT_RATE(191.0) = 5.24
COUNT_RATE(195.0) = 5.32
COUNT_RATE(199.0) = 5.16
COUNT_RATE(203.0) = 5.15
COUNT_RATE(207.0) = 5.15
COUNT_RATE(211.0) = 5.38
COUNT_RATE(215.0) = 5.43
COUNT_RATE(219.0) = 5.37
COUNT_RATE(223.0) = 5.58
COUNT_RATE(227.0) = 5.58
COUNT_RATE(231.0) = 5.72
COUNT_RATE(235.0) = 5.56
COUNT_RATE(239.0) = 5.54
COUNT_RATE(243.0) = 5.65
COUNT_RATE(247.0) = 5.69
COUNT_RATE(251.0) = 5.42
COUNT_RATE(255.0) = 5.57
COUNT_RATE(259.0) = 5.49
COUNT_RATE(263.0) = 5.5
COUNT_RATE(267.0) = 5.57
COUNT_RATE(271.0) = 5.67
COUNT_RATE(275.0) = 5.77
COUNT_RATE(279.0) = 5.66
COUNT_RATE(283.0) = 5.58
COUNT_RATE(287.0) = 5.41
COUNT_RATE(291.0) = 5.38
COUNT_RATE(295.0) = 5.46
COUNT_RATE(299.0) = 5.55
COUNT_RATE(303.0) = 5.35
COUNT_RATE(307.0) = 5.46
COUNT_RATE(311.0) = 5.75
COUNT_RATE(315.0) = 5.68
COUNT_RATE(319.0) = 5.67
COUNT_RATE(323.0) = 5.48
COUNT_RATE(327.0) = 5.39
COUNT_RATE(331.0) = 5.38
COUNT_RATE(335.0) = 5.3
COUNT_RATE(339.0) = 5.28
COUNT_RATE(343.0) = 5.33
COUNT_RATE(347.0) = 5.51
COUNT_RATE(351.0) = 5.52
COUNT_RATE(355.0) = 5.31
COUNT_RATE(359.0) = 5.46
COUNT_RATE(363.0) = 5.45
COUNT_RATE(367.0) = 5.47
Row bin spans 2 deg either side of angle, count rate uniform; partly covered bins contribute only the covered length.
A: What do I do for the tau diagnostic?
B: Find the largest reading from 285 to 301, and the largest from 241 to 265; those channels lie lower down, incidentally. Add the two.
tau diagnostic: 11.2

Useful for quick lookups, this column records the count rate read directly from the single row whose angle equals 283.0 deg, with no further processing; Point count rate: 5.58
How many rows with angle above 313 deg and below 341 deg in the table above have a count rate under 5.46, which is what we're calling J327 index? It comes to 4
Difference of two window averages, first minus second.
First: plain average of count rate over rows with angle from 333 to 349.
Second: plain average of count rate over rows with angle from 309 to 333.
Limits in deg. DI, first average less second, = -0.20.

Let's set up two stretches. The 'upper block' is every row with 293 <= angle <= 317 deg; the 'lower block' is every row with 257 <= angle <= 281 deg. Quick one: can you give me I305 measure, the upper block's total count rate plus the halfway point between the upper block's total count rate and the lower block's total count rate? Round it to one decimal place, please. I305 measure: 66.7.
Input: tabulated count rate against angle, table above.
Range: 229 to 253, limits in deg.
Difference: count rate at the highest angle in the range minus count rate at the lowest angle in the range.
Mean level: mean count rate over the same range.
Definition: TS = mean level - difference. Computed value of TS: 5.9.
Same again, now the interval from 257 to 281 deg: 5.4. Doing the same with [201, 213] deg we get 5.0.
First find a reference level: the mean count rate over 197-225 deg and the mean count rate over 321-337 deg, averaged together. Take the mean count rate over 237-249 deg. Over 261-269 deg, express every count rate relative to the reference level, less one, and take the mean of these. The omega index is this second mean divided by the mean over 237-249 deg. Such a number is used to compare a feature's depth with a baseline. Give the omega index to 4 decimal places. 0.0061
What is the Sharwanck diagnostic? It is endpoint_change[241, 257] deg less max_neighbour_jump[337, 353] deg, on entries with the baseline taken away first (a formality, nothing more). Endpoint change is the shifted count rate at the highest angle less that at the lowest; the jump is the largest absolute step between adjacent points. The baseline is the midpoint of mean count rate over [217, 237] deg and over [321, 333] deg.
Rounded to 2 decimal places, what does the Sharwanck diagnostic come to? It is -0.26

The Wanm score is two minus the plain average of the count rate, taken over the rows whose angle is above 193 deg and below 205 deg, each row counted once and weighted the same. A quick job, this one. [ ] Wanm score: -3.21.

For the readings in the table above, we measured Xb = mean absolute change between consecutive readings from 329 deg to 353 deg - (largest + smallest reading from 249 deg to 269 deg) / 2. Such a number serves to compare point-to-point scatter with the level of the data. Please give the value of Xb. -5.43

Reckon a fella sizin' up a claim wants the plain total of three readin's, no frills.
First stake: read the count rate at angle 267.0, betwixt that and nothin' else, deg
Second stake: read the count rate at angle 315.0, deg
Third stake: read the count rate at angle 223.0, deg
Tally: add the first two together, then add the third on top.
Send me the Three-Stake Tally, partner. 16.8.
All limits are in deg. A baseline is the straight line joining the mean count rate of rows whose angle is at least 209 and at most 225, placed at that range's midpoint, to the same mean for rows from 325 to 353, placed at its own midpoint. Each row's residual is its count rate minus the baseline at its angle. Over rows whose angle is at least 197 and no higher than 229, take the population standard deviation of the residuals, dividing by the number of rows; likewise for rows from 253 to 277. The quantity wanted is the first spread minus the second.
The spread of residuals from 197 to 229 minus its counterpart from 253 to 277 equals 0.07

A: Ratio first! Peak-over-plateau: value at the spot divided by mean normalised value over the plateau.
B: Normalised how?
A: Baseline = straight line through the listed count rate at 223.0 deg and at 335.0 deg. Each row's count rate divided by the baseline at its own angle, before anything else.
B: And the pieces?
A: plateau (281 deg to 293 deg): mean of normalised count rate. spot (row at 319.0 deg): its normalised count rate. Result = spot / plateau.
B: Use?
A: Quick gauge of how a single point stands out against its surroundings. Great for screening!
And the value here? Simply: 1.055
